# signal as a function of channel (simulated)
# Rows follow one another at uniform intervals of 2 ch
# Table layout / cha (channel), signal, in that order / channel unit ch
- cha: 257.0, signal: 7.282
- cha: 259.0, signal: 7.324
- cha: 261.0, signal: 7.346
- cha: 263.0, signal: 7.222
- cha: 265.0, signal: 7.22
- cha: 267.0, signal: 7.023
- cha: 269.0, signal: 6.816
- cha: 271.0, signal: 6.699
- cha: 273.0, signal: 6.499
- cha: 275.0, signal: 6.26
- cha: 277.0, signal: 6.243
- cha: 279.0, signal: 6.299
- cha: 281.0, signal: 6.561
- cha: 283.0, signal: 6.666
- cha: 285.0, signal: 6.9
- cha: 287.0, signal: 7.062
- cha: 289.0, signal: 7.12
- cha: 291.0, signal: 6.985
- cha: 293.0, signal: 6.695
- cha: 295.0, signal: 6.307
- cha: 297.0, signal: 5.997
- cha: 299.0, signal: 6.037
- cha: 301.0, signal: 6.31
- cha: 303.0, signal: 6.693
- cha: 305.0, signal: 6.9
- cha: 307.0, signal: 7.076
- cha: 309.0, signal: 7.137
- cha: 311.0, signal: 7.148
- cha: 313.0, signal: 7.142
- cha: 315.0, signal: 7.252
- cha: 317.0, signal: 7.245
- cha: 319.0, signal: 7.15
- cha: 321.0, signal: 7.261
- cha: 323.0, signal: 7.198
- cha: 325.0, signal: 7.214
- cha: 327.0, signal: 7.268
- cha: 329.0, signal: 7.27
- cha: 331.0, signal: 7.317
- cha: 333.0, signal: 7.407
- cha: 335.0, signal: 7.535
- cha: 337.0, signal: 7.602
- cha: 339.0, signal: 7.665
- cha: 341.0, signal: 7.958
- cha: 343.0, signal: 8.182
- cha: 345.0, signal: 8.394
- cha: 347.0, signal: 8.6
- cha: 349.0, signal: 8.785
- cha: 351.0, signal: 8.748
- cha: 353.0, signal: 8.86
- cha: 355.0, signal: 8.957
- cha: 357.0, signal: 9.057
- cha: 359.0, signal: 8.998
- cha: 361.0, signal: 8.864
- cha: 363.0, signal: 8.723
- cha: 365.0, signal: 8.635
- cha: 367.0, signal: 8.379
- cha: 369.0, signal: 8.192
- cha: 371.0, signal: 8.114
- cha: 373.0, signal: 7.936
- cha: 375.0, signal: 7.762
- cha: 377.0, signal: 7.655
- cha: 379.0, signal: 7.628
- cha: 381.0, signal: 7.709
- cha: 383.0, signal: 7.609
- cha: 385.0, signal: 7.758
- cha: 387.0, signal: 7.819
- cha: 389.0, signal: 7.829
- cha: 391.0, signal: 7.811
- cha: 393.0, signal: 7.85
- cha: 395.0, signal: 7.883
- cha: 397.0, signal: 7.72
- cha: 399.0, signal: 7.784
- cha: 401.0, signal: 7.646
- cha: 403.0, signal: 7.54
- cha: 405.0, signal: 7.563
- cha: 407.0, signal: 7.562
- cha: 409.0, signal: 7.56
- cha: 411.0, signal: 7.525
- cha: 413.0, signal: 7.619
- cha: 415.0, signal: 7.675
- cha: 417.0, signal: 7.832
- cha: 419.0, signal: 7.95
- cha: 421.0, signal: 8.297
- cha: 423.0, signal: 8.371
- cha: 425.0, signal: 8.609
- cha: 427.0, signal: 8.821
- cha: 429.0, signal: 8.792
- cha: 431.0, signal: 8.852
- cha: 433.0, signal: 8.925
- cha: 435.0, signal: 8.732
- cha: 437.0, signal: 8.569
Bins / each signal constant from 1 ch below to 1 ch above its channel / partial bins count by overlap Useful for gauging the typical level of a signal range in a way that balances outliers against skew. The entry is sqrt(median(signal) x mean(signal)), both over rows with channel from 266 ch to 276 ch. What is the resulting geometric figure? 6.7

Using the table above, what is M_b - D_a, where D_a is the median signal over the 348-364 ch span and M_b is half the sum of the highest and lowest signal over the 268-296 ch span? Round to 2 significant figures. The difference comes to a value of -2.2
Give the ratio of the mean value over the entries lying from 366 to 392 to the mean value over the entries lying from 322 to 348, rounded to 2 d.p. 1.03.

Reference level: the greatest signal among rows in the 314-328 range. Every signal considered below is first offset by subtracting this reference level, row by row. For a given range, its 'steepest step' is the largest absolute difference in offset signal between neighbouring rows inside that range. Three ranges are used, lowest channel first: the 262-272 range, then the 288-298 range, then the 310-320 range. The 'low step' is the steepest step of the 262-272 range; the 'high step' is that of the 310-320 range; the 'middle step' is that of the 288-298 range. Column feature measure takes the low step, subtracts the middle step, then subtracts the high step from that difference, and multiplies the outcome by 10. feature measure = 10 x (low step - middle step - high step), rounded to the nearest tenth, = -2.9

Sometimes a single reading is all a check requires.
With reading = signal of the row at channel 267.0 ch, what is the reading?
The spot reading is 7.023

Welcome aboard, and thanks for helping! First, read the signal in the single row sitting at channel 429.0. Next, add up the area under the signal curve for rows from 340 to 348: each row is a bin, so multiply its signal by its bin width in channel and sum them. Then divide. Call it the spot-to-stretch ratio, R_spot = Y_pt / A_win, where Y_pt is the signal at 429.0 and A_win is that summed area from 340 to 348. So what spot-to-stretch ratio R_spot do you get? 0.133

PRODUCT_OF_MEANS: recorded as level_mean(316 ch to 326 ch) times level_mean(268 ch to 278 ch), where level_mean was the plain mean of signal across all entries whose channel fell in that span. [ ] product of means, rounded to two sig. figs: 47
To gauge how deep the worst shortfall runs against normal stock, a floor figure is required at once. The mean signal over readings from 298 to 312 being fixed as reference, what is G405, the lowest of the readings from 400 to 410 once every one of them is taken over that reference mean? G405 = 1.12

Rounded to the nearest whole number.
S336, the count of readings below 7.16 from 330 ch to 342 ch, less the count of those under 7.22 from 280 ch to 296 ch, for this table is -8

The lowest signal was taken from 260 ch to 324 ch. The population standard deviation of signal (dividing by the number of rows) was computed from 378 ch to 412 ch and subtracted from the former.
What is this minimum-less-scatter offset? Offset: 5.9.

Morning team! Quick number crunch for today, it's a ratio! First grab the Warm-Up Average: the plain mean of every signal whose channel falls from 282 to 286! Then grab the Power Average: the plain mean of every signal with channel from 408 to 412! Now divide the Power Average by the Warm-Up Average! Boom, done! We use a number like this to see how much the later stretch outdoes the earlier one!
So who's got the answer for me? 1.11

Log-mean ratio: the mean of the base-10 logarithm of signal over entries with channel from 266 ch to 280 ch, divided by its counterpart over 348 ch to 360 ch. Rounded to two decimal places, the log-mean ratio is 0.86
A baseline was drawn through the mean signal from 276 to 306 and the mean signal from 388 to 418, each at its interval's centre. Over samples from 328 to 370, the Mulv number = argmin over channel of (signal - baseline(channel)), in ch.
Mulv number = 329.0 ch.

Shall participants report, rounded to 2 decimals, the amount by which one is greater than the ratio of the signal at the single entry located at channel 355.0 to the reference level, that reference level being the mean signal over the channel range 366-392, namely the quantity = -0.14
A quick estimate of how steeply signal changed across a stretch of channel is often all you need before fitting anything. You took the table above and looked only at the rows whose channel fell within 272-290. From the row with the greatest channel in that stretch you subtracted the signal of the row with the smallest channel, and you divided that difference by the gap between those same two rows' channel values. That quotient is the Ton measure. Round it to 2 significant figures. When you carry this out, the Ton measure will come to 0.039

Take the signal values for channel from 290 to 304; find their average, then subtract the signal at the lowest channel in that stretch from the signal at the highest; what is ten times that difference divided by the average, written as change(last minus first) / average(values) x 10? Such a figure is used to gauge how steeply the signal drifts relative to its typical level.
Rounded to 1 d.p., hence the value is -0.5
